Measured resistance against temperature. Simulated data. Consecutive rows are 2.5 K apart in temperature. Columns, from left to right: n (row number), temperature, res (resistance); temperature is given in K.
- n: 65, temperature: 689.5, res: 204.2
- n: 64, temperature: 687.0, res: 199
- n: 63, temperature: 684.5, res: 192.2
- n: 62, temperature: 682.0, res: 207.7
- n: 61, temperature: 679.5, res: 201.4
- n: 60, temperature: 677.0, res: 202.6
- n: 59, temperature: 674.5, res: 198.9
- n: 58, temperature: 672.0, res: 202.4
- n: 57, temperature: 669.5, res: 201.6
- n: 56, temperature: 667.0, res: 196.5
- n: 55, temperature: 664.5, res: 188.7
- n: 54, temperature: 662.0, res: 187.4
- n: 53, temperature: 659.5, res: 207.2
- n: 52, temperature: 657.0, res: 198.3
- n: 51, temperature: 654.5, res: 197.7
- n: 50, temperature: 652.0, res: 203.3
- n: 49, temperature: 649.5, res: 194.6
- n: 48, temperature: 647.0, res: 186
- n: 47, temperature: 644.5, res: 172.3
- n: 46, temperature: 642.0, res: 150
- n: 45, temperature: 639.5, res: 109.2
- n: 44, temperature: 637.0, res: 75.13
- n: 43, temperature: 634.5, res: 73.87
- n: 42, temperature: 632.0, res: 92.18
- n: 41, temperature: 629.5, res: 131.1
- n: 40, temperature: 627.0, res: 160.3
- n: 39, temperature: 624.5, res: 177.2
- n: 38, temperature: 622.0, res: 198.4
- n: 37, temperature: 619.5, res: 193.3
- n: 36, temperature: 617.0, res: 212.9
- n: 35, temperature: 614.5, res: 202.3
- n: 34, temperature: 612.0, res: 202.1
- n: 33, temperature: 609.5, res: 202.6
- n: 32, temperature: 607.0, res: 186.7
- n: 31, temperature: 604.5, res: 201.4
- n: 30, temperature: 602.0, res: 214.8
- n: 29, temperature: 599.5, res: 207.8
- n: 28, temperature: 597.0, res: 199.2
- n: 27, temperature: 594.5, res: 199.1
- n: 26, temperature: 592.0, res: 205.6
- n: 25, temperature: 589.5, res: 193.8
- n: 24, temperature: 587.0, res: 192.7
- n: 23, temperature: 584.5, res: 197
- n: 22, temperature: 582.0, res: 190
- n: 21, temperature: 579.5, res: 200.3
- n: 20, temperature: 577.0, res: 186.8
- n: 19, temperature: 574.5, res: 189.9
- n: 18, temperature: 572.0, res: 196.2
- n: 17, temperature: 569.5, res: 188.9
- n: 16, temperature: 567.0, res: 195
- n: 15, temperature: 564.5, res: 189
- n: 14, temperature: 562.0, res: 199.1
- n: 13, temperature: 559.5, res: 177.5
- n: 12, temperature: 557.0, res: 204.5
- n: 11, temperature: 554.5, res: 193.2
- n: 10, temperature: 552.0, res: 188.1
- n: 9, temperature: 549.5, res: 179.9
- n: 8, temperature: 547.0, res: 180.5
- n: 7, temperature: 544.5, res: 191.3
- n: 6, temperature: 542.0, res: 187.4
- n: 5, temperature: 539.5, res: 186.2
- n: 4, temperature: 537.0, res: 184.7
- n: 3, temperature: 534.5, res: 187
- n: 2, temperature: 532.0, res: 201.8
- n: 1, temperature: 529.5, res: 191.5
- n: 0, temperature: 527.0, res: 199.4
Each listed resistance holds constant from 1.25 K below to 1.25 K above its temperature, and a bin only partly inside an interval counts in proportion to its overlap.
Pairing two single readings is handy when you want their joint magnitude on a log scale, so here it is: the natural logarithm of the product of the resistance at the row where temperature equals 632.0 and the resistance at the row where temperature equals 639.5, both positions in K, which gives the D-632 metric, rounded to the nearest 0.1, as 9.2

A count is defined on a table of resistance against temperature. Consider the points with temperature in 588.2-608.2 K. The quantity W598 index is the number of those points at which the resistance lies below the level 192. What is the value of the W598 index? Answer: 1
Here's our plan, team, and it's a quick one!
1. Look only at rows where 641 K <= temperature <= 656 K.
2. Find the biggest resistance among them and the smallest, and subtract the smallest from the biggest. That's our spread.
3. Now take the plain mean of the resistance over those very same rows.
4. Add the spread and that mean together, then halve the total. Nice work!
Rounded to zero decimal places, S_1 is 119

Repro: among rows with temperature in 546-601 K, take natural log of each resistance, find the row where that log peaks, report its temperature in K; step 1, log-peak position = 599.5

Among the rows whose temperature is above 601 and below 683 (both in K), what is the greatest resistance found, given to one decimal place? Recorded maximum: 214.8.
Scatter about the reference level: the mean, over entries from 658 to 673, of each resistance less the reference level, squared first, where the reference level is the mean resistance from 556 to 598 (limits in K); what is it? 61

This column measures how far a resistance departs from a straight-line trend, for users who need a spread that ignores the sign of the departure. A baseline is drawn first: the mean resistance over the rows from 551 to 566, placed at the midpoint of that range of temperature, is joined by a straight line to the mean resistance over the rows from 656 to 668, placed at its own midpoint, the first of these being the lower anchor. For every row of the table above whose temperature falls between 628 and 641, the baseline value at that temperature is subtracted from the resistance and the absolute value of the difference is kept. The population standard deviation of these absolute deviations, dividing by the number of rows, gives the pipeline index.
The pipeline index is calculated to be 22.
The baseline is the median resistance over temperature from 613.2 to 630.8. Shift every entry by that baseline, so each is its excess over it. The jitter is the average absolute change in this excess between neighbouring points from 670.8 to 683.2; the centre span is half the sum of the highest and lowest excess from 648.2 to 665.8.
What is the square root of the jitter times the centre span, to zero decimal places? 4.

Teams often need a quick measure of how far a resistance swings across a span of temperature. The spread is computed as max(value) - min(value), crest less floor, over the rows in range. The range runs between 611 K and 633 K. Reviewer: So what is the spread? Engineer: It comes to 121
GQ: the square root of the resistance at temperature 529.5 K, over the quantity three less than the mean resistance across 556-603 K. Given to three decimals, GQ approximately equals 0.072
